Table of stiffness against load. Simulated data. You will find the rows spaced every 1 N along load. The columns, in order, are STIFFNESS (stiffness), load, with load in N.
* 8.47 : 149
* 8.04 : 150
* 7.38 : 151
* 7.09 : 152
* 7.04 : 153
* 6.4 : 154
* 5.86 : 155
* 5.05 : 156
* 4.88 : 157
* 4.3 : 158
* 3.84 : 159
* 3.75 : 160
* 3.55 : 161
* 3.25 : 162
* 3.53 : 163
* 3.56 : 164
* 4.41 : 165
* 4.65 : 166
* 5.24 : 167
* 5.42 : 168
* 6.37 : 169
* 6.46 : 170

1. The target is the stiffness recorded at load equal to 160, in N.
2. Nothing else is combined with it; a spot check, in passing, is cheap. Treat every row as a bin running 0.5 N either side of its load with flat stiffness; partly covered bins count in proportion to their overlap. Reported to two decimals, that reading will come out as 3.75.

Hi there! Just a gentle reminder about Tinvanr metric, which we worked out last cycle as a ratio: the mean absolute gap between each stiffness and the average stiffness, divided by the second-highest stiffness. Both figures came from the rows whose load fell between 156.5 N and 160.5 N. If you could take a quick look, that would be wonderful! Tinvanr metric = 0.092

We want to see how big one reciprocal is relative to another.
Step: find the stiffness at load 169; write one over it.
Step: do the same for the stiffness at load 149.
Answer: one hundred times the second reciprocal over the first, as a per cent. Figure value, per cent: 75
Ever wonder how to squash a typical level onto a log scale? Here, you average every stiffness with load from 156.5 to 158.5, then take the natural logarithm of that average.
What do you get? 1.5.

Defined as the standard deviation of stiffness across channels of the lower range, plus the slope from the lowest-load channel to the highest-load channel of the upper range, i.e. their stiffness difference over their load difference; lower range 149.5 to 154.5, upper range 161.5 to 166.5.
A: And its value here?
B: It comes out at 0.9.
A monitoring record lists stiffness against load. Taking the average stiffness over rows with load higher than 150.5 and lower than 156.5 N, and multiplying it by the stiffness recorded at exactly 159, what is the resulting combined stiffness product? 25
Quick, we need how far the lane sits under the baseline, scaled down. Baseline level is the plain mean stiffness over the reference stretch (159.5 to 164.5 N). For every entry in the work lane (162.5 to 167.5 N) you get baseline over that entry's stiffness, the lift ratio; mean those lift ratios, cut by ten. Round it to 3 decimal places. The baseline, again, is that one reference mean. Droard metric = 0.084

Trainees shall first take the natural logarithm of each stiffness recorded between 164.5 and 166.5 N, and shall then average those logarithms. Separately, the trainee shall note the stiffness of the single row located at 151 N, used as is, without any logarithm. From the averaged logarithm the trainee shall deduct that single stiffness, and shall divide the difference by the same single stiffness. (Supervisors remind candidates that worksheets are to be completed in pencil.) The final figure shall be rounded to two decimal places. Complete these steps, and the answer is -0.80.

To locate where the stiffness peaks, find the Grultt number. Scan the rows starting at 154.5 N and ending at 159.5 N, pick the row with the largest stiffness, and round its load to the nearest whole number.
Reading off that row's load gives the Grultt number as 155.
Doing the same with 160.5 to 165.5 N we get 165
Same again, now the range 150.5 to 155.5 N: 151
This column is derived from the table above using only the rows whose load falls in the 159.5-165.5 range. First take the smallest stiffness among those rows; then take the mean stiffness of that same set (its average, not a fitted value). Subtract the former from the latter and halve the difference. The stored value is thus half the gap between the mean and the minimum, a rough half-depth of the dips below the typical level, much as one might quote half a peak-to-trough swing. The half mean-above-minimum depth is 0.21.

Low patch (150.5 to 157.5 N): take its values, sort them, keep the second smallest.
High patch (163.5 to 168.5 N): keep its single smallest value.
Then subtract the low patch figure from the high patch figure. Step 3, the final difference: -1.5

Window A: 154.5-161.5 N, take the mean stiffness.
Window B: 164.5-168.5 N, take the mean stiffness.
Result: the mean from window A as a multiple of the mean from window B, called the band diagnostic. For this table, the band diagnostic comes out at 0.90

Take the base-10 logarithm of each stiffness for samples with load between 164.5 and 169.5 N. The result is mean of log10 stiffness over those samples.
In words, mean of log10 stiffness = 0.71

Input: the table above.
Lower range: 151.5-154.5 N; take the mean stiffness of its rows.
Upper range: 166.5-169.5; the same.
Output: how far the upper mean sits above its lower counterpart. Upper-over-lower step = -1.2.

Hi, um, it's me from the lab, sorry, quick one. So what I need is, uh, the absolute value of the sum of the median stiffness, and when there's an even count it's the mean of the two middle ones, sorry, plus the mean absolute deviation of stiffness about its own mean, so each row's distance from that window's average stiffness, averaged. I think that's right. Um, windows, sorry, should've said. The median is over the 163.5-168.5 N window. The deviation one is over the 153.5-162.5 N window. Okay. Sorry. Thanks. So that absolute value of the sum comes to 5.5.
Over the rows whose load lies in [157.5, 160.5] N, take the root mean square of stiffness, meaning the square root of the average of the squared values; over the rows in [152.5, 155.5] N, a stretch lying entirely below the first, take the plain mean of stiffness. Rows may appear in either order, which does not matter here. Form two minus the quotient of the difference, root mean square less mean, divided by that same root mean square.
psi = 2.62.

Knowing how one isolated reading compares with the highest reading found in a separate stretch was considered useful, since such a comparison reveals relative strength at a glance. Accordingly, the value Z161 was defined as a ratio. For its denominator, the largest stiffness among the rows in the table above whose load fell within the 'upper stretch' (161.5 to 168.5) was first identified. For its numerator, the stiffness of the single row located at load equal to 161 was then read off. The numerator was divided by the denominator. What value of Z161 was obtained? 0.65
